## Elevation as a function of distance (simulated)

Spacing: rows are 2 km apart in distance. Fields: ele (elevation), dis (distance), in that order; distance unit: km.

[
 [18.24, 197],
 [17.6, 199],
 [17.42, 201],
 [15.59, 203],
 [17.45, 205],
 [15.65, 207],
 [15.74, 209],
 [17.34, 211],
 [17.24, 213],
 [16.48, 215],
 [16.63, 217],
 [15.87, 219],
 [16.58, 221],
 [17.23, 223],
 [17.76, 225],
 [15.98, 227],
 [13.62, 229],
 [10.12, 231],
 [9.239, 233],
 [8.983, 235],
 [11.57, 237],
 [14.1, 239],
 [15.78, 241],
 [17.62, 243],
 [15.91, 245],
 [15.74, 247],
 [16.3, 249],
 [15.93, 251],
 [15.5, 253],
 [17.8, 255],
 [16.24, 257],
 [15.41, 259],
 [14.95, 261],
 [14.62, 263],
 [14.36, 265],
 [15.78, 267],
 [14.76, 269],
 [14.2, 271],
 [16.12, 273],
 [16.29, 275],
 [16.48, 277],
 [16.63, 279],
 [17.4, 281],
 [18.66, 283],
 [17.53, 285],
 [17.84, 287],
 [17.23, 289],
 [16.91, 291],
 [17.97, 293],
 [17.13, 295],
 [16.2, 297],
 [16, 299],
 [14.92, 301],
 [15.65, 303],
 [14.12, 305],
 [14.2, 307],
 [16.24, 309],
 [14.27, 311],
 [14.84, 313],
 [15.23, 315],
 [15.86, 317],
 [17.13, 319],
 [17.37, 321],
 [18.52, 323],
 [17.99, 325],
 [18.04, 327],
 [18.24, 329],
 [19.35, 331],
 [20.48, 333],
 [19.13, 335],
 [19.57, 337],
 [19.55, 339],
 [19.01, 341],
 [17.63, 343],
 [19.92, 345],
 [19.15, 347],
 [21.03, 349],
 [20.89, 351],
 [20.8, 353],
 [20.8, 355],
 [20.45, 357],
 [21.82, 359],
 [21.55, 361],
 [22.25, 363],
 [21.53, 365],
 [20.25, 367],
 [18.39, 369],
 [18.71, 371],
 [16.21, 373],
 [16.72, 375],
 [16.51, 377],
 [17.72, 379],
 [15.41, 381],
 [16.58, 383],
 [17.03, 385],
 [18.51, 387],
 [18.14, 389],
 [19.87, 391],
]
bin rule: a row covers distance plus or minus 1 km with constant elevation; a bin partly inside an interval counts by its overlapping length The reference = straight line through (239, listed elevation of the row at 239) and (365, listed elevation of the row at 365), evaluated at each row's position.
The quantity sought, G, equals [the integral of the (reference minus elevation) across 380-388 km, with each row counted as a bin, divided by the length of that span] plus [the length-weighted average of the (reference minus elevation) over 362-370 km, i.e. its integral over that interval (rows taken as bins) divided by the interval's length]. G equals 6.8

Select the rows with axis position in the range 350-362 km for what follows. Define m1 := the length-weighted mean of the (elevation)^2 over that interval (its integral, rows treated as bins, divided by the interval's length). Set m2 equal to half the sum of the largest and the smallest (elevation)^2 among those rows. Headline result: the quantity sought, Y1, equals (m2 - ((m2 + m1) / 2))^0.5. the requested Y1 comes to 1.37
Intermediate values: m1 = 443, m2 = 447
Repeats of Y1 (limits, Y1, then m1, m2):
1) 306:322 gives 1.69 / 246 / 252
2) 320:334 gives 2.72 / 346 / 361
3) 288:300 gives 1.26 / 286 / 289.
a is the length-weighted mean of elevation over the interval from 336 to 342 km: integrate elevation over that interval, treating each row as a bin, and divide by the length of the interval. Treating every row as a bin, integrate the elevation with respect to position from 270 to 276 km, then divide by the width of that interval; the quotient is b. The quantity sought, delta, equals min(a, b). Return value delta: 15.5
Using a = 19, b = 15.5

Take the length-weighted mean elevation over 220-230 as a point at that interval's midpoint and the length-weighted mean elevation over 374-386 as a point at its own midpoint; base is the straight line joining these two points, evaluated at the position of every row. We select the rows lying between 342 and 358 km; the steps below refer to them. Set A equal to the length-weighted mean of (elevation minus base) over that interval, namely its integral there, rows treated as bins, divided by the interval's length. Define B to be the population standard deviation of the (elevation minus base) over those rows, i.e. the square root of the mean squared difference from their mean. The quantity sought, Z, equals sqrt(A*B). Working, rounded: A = 3.5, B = 1.1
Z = 2.0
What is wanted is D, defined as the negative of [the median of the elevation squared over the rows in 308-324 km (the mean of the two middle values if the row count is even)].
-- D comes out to -258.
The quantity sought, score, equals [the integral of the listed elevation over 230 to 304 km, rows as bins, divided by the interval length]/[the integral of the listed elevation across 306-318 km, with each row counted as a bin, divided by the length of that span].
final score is 1.03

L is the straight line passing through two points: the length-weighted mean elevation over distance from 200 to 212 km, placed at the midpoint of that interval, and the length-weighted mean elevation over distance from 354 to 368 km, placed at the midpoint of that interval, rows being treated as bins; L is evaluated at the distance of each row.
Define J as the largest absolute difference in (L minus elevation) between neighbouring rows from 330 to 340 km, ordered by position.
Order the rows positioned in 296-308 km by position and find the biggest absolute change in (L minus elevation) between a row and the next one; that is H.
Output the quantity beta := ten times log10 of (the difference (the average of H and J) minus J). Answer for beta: -10.5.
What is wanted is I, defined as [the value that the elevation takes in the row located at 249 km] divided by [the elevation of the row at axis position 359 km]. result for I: 0.75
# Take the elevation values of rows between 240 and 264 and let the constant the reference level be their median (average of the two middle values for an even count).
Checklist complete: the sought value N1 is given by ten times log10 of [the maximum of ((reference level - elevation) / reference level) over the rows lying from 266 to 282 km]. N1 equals -9.8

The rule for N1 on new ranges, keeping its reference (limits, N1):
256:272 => -9.8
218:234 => -3.8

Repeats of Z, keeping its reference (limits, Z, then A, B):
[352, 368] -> 1.7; 4.6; 0.7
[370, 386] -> 0.4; 0.2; 0.9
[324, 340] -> 1.4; 2.5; 0.8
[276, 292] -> 0.8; 0.9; 0.7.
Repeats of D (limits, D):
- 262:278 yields -233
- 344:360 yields -433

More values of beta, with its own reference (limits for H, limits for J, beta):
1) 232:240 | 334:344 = -2.7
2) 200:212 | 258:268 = -5.8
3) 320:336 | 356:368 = -14.6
